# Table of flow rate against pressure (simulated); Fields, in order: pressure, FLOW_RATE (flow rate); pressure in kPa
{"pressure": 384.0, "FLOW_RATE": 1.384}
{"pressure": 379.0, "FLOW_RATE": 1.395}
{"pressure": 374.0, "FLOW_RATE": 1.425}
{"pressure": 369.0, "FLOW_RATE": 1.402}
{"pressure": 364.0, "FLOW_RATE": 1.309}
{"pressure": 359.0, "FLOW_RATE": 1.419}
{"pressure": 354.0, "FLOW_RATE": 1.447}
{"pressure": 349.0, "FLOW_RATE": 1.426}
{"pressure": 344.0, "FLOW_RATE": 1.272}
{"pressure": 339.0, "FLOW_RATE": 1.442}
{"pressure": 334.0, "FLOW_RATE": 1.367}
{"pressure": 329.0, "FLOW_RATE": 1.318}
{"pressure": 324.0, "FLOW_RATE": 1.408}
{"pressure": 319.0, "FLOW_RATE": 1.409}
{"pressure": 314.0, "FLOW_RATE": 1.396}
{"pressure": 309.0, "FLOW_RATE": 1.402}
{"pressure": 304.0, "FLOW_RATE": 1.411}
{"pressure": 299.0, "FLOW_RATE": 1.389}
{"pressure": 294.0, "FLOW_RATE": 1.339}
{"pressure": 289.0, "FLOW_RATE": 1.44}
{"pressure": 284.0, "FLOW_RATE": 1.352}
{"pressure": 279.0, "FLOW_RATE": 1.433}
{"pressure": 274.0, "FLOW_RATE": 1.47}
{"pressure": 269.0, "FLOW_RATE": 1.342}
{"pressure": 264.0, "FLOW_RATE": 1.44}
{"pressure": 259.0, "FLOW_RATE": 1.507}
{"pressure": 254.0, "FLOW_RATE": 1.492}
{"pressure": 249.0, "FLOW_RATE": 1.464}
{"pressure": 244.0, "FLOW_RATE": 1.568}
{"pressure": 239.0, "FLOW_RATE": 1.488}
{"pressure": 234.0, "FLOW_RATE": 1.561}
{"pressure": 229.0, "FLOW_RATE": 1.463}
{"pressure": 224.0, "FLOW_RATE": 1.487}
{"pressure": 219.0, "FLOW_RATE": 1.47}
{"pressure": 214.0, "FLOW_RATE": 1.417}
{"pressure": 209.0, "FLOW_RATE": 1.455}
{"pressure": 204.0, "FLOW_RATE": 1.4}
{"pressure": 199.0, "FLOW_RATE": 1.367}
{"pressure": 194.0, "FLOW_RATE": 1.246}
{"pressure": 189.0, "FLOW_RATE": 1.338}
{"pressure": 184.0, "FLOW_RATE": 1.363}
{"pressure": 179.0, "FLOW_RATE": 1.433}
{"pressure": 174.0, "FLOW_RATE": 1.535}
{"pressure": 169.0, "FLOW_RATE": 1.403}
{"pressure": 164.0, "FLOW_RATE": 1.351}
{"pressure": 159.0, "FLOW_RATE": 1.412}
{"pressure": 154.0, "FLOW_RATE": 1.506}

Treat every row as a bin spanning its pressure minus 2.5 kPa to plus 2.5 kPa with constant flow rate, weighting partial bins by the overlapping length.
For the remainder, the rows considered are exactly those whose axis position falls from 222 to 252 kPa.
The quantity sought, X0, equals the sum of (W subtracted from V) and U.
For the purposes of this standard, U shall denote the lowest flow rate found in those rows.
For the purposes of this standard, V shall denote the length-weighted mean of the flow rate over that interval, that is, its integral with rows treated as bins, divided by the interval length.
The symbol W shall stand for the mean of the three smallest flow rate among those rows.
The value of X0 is 1.50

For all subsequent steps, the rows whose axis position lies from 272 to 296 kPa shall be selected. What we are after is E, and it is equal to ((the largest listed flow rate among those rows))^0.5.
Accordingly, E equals 1.21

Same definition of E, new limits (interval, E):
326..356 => 1.20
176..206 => 1.20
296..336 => 1.19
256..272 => 1.23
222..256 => 1.25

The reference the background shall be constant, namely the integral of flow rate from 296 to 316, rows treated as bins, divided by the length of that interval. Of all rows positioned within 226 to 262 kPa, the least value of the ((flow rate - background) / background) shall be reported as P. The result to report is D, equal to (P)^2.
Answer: 0.0022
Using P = 0.05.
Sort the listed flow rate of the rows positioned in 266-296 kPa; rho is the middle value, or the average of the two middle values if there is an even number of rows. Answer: 1.39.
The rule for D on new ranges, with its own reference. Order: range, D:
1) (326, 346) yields 0.0081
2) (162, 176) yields 0.0011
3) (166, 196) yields 0.0118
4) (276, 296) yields 0.0018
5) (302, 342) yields 0.0033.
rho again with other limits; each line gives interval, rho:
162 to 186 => 1.40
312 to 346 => 1.40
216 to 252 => 1.49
